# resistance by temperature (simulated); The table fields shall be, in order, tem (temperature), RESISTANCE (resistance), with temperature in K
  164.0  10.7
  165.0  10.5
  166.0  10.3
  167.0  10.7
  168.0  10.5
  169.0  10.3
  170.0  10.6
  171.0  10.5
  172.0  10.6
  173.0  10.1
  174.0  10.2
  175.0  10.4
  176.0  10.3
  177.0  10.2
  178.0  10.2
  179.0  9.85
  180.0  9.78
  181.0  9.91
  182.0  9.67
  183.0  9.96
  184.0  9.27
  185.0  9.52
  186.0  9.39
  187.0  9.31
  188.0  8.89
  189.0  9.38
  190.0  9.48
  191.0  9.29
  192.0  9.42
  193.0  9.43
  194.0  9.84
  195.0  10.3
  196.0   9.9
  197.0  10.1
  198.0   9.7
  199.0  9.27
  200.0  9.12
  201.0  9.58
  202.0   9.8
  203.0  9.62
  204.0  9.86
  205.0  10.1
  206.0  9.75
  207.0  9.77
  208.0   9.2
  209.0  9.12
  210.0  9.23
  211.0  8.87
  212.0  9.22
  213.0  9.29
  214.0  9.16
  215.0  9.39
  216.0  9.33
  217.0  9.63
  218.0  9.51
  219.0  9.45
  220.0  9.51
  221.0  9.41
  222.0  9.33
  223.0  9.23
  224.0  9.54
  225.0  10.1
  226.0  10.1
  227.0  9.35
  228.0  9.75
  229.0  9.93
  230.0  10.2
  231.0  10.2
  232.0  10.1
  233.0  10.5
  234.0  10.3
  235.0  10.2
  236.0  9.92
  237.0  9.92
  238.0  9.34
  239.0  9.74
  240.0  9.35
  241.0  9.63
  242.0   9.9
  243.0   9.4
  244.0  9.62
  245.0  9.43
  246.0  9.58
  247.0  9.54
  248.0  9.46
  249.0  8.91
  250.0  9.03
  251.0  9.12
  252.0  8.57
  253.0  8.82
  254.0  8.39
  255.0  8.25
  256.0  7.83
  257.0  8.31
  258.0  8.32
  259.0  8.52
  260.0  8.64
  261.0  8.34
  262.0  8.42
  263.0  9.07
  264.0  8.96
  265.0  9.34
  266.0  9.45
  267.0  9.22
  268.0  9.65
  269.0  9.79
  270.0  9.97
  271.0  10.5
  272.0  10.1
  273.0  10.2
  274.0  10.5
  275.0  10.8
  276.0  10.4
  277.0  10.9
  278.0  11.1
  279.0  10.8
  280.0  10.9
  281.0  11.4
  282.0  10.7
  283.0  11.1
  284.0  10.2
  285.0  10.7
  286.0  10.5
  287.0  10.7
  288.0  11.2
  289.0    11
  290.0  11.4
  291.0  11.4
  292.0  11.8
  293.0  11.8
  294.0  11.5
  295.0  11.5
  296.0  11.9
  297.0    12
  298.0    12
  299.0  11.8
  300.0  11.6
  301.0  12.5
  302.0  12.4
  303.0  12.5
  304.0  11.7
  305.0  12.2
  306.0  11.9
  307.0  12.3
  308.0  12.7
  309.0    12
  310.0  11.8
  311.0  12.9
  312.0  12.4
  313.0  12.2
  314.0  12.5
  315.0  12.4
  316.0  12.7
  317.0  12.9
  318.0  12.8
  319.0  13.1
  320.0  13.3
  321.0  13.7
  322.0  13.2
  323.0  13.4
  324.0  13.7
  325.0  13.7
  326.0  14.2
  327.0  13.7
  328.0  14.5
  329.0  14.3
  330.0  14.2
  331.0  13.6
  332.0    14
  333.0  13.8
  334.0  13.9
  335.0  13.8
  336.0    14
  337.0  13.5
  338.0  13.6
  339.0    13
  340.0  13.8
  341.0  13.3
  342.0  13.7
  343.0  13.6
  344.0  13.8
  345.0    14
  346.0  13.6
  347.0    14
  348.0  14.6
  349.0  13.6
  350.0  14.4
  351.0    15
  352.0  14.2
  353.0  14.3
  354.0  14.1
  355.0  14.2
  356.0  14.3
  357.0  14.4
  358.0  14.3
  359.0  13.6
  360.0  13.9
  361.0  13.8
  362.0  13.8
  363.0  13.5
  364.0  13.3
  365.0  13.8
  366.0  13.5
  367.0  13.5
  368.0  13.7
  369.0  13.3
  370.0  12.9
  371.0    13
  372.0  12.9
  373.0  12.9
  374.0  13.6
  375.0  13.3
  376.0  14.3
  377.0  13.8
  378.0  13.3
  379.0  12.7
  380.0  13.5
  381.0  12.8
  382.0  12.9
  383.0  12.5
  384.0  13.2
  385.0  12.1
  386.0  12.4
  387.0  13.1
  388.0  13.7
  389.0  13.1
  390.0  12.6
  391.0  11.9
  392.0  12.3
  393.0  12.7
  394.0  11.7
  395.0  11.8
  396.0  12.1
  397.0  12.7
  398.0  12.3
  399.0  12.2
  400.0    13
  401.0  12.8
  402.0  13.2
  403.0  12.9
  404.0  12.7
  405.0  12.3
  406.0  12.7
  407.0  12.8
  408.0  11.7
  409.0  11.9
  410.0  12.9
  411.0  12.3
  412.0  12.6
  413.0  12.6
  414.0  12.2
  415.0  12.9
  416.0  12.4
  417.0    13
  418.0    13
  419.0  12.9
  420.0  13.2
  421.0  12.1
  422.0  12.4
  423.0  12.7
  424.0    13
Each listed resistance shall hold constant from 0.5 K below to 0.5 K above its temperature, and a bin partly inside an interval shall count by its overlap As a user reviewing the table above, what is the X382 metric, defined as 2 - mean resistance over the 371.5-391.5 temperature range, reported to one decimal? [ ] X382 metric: -11.0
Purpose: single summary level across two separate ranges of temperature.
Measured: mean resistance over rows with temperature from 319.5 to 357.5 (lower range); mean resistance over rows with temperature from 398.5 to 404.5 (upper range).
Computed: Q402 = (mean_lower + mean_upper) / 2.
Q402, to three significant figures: 13.3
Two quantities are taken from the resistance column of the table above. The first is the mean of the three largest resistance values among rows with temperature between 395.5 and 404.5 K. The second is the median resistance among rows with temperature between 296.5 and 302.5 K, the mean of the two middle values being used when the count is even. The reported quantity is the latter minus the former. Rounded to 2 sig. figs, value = -1.0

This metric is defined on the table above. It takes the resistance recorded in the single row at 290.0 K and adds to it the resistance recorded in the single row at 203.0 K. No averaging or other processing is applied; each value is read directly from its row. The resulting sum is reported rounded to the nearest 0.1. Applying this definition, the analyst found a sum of 21.0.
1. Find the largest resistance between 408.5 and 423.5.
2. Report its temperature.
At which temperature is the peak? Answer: 420.0 K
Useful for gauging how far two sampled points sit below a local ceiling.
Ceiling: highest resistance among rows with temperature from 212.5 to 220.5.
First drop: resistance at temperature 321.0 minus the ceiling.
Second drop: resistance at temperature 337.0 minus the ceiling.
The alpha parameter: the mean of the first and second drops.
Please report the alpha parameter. 4.0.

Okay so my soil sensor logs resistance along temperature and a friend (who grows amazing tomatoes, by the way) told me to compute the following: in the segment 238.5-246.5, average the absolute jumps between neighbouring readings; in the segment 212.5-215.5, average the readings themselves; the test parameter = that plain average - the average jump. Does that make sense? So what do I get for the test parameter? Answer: 9.0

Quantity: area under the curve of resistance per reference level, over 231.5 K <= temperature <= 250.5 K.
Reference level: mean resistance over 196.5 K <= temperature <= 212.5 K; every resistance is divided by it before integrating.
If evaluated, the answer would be 19 K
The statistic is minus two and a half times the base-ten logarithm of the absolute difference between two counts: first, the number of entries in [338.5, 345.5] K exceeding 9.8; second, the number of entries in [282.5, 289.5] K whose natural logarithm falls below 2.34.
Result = -1.95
